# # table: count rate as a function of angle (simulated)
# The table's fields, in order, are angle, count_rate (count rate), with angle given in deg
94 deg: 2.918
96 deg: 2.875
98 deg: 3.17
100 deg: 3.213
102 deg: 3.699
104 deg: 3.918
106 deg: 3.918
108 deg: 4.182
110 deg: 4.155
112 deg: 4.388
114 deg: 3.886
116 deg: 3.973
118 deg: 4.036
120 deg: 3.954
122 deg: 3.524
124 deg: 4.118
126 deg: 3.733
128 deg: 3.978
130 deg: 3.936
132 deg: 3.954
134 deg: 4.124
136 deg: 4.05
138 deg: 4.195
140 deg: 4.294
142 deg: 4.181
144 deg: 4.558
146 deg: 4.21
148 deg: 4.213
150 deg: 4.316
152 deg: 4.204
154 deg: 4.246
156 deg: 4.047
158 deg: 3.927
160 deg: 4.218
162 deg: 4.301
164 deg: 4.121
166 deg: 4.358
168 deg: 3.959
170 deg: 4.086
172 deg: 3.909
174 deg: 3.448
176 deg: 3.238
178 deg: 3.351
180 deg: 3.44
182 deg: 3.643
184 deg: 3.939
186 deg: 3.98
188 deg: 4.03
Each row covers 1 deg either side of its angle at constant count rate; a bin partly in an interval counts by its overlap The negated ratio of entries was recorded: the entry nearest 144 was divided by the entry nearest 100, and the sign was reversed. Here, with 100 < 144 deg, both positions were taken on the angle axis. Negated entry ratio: -1.42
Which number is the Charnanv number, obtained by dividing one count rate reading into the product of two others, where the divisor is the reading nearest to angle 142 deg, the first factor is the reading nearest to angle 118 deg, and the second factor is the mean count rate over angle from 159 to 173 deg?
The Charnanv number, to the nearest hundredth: 3.99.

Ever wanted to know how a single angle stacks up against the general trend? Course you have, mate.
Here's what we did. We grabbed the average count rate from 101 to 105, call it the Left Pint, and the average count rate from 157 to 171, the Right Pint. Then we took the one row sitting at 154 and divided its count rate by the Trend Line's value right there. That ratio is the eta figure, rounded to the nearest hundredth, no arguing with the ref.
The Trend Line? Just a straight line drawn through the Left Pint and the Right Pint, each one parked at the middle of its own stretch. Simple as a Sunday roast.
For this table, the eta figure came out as 1.04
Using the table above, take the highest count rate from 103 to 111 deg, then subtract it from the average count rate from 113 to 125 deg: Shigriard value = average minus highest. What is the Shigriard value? -0.27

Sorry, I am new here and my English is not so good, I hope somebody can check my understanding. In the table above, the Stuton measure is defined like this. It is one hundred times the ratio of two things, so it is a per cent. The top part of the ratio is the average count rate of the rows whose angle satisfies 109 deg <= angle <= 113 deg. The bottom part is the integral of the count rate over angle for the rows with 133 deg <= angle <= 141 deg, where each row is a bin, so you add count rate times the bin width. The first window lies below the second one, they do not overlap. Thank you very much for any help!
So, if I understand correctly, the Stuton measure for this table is 13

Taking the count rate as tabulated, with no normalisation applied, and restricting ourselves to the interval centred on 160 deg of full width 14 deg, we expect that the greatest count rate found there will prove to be 4.358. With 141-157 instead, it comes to 4.558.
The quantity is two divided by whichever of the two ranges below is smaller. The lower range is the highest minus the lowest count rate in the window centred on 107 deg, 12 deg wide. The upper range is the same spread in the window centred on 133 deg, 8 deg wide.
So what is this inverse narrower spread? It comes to 11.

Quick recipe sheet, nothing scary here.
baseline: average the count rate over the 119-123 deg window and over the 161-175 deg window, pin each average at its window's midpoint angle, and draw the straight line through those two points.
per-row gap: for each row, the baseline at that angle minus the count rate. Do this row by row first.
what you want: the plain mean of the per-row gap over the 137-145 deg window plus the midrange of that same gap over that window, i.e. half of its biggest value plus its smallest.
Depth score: -0.9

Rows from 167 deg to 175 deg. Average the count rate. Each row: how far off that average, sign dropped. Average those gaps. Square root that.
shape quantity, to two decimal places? 0.45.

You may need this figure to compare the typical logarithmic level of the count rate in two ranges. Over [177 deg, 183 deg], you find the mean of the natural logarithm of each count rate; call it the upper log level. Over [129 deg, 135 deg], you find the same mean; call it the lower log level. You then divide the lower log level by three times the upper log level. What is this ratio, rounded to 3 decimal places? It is 0.371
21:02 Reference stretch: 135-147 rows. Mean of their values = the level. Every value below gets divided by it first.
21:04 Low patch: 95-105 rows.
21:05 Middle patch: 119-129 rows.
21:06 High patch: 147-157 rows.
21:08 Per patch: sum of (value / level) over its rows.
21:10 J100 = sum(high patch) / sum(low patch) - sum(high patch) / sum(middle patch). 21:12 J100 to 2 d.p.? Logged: 0.16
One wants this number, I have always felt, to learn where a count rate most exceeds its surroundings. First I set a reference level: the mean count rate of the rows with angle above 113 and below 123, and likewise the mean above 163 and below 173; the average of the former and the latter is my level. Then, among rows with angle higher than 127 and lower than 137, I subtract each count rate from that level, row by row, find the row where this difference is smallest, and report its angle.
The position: 134 deg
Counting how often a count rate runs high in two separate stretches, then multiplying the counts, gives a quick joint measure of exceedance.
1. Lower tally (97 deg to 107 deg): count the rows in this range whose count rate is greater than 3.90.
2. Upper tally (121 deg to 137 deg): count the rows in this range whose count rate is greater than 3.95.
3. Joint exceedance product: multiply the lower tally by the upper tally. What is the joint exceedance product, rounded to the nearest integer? 10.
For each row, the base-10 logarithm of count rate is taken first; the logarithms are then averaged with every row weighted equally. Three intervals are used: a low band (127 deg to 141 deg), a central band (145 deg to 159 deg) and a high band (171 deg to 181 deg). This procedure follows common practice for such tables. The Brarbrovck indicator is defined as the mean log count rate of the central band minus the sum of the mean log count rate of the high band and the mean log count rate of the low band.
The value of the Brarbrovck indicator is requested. -0.531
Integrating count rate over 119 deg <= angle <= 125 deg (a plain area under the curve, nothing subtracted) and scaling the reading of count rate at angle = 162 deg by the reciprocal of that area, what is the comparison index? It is 0.19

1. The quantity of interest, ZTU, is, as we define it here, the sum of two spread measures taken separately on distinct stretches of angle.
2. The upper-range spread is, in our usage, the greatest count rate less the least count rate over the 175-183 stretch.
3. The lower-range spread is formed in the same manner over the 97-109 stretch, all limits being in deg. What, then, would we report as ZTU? 1.4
